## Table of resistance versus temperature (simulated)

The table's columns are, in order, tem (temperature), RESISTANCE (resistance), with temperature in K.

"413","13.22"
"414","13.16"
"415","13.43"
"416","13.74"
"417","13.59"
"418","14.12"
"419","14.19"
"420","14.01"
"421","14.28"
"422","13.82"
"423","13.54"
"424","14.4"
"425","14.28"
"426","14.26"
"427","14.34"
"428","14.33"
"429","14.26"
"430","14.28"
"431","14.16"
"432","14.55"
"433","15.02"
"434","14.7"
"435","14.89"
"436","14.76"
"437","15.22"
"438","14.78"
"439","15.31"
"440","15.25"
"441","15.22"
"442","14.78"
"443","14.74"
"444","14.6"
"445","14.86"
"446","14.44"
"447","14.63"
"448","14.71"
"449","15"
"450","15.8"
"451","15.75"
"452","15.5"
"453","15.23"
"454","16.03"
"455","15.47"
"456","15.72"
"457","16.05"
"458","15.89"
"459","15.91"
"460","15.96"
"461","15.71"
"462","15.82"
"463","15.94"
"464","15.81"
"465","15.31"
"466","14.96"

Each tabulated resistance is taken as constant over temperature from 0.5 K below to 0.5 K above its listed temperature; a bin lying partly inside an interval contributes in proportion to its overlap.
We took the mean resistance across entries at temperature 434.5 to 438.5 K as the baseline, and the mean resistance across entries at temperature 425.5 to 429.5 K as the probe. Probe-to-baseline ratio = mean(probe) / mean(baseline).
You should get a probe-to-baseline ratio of 0.959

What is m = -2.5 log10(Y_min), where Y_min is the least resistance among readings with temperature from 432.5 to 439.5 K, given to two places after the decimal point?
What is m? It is -2.92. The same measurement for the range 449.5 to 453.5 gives -2.96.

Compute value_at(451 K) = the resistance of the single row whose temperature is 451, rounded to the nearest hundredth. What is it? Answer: 15.75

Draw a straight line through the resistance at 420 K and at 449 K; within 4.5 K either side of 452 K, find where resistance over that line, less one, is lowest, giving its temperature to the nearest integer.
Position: 448 K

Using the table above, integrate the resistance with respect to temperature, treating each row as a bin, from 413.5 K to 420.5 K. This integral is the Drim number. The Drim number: 96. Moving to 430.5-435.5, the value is 73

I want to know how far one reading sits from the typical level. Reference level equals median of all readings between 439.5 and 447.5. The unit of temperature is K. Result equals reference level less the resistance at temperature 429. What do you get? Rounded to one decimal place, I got 0.5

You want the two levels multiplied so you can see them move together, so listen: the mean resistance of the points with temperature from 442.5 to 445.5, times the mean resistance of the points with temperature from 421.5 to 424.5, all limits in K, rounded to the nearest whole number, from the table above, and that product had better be 205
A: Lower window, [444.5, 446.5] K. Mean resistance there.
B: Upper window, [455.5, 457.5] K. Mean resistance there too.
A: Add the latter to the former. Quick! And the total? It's 30.5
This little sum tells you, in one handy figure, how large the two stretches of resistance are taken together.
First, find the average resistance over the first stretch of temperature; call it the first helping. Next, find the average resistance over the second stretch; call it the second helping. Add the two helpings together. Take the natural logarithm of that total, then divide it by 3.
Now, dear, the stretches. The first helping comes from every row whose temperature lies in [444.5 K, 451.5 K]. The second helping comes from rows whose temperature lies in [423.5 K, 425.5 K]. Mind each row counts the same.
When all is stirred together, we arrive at 1.127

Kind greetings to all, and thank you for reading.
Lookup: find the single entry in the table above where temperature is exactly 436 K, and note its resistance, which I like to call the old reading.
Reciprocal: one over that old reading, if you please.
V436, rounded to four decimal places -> 0.0678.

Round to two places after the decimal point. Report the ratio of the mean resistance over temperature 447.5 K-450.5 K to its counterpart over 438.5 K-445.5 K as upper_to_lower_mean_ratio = 1.01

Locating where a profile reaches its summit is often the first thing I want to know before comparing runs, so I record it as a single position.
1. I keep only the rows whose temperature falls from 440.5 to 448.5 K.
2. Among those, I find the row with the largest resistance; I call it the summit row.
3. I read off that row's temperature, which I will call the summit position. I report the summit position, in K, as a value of 441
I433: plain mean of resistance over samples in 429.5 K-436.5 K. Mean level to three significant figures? 14.6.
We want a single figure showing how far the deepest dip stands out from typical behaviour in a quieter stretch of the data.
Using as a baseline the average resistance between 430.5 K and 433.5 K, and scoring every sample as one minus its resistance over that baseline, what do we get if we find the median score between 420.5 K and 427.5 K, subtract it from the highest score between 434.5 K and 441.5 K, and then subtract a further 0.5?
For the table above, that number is -0.533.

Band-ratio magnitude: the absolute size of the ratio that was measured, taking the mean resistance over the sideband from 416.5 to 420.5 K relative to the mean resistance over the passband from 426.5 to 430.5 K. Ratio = 0.98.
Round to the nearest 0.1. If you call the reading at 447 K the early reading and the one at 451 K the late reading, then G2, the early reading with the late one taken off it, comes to -1.1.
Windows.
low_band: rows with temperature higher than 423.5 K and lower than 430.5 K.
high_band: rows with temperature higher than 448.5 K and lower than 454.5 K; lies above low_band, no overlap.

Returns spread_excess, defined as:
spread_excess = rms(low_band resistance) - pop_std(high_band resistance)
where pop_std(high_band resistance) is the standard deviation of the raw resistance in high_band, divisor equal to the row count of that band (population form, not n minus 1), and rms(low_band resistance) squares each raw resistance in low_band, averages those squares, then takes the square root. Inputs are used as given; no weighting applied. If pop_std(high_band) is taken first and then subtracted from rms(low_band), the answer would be 14.0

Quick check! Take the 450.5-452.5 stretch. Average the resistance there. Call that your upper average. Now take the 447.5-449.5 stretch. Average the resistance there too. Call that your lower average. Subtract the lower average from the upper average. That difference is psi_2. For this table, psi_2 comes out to 0.8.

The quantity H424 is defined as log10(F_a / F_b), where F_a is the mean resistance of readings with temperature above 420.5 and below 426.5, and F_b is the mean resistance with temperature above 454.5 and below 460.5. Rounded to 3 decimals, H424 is -0.050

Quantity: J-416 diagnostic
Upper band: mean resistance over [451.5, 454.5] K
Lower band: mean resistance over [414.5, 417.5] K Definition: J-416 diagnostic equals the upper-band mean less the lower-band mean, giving 2.0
